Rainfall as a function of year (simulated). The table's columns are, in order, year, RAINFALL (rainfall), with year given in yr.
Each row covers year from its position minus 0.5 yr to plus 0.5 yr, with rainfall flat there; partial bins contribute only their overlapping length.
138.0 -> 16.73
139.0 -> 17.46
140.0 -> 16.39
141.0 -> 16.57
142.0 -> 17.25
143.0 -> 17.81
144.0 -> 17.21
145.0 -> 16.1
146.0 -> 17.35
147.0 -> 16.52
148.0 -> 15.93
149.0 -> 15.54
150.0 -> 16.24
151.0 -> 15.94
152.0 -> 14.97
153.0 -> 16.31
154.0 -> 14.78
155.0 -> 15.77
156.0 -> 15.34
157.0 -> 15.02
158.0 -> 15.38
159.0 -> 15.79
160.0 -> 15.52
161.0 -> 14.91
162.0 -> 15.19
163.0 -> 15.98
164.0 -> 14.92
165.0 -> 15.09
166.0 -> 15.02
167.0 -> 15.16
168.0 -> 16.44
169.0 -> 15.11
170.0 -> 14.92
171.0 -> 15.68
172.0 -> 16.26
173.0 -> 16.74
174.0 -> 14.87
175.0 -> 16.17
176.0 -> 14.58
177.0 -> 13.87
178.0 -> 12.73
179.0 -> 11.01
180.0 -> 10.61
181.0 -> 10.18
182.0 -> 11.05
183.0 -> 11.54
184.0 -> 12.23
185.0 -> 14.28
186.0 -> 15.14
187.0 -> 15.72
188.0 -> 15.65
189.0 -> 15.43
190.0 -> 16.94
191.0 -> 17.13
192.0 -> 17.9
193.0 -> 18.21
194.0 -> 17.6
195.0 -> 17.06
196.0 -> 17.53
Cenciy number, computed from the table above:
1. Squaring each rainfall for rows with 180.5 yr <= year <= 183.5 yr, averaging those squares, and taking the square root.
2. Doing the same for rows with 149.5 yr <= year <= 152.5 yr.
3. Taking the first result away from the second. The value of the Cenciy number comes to 5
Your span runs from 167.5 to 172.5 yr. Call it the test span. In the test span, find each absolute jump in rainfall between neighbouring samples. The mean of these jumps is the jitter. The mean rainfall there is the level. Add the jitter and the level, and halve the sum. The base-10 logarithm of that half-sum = 0.914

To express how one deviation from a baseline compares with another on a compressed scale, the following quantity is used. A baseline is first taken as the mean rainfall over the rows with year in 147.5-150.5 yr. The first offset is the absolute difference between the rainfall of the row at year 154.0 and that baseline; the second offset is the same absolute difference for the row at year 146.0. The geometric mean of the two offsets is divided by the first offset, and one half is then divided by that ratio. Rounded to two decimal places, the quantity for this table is 0.44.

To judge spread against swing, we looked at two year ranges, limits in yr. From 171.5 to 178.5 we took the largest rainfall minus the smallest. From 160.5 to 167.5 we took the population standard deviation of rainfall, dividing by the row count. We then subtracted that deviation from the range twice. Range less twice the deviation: 3.3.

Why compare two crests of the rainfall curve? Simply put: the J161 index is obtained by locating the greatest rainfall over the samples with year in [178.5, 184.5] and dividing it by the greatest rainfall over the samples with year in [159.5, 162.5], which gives 0.79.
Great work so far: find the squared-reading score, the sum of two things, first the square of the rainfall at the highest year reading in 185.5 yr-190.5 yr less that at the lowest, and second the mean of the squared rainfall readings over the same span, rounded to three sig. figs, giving 307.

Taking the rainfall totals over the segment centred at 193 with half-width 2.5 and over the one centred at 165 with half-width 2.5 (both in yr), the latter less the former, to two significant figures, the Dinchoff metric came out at -12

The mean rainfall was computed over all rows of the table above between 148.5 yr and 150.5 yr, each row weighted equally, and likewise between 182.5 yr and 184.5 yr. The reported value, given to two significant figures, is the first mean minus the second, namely 4.0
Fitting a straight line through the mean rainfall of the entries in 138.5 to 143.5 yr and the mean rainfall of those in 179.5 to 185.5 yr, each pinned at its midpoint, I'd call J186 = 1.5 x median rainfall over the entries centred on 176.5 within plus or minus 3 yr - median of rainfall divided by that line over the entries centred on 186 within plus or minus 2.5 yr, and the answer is 20.0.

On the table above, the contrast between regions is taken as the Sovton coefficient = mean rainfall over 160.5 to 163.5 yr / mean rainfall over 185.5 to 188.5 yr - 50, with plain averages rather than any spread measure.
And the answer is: -49.0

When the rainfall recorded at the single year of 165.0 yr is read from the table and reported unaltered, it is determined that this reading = 15.09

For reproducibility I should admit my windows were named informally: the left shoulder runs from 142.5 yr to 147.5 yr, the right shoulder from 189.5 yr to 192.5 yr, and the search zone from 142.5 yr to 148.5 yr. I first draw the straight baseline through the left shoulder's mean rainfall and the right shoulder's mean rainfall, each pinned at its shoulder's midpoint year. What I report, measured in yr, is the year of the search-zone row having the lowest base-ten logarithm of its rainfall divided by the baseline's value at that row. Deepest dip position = 148.0 yr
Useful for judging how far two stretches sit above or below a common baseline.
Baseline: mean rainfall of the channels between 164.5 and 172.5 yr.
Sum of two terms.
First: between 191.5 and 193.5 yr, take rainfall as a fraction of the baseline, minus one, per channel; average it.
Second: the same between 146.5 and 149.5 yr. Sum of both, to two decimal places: 0.20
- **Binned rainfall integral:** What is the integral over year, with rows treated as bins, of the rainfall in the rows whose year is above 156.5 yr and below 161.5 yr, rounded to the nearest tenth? 76.6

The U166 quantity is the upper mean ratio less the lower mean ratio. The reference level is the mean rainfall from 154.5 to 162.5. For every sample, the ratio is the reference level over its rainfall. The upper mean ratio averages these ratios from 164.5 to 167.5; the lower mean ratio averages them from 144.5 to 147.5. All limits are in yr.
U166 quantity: 0.09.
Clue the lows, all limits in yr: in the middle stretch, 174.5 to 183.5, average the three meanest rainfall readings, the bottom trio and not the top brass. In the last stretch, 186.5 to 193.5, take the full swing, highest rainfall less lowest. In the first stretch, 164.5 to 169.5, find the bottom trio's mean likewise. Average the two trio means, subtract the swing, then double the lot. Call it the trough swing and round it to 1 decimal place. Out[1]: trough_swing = 20.1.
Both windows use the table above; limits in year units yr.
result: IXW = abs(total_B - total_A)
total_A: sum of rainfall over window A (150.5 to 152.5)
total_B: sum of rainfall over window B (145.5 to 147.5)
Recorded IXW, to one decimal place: 3.0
